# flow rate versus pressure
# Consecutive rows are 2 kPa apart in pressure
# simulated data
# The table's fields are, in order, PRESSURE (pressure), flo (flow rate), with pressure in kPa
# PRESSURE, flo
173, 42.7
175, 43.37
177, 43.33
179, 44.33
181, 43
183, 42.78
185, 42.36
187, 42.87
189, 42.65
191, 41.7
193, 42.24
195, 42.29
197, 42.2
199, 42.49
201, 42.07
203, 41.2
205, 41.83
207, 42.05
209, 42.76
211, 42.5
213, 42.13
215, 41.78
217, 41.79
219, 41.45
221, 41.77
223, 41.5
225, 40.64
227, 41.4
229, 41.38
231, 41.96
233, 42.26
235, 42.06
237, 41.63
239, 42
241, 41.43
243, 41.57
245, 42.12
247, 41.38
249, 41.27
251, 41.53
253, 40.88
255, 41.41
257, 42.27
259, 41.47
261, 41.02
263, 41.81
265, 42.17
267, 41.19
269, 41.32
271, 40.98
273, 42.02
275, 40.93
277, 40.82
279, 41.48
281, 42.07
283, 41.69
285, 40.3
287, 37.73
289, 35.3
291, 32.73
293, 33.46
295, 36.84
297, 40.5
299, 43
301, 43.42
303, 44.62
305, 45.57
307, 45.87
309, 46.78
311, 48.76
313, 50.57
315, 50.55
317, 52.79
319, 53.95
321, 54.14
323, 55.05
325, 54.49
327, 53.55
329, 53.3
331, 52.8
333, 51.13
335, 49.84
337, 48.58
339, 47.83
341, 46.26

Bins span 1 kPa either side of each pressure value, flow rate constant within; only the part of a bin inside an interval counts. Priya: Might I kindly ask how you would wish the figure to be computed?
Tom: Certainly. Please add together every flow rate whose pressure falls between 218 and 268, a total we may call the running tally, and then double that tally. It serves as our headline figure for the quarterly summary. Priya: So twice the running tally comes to 2079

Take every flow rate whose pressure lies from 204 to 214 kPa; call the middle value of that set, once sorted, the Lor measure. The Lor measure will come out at 42.1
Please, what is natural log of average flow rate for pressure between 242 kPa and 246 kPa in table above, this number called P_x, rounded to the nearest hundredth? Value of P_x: 3.73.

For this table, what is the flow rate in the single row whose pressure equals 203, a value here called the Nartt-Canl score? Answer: 41.2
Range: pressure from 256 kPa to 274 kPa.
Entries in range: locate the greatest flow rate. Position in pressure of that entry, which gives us 257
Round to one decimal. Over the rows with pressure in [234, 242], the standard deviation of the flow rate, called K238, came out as 0.3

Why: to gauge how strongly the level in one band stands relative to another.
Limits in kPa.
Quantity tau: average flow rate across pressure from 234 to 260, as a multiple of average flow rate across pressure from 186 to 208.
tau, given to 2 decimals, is 0.99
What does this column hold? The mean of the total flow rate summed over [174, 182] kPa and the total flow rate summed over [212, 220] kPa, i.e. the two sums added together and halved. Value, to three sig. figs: 171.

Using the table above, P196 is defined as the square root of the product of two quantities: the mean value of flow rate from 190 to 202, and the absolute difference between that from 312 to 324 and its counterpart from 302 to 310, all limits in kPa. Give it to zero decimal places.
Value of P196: 17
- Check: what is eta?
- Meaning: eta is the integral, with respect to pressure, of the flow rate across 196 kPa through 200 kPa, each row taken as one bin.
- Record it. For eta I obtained 169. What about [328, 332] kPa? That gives 212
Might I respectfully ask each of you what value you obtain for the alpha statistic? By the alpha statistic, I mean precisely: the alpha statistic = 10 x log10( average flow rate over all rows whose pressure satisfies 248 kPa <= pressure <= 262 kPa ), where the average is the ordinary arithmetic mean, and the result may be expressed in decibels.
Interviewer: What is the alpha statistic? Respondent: 16.2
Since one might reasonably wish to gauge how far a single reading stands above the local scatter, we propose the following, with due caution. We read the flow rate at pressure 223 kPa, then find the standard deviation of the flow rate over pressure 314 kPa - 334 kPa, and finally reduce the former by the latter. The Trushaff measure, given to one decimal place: 40.1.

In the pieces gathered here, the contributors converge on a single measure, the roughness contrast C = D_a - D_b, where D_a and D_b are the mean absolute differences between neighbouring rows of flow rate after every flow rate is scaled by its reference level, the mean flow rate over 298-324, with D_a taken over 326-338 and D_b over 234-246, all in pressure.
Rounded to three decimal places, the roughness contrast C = 0.012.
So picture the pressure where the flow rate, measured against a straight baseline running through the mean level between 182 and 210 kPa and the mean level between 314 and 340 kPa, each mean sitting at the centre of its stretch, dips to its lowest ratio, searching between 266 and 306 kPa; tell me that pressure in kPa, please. 291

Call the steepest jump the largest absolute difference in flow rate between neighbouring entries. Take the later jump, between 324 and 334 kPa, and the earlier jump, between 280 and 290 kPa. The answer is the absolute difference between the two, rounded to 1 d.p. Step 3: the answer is 0.9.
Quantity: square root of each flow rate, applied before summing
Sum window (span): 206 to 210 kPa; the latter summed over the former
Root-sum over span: 13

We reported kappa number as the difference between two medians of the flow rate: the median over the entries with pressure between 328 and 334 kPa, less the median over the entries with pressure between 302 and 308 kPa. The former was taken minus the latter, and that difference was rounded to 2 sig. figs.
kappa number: 7.2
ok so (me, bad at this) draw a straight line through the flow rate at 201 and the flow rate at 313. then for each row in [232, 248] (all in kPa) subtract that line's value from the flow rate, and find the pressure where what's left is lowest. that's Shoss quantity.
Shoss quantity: 247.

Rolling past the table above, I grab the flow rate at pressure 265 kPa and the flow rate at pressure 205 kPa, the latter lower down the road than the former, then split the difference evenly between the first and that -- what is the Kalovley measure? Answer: 42.0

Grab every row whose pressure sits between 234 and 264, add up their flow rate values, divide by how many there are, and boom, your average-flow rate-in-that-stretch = 41.6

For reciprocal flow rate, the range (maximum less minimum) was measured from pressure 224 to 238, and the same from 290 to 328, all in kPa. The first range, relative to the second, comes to 0.076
